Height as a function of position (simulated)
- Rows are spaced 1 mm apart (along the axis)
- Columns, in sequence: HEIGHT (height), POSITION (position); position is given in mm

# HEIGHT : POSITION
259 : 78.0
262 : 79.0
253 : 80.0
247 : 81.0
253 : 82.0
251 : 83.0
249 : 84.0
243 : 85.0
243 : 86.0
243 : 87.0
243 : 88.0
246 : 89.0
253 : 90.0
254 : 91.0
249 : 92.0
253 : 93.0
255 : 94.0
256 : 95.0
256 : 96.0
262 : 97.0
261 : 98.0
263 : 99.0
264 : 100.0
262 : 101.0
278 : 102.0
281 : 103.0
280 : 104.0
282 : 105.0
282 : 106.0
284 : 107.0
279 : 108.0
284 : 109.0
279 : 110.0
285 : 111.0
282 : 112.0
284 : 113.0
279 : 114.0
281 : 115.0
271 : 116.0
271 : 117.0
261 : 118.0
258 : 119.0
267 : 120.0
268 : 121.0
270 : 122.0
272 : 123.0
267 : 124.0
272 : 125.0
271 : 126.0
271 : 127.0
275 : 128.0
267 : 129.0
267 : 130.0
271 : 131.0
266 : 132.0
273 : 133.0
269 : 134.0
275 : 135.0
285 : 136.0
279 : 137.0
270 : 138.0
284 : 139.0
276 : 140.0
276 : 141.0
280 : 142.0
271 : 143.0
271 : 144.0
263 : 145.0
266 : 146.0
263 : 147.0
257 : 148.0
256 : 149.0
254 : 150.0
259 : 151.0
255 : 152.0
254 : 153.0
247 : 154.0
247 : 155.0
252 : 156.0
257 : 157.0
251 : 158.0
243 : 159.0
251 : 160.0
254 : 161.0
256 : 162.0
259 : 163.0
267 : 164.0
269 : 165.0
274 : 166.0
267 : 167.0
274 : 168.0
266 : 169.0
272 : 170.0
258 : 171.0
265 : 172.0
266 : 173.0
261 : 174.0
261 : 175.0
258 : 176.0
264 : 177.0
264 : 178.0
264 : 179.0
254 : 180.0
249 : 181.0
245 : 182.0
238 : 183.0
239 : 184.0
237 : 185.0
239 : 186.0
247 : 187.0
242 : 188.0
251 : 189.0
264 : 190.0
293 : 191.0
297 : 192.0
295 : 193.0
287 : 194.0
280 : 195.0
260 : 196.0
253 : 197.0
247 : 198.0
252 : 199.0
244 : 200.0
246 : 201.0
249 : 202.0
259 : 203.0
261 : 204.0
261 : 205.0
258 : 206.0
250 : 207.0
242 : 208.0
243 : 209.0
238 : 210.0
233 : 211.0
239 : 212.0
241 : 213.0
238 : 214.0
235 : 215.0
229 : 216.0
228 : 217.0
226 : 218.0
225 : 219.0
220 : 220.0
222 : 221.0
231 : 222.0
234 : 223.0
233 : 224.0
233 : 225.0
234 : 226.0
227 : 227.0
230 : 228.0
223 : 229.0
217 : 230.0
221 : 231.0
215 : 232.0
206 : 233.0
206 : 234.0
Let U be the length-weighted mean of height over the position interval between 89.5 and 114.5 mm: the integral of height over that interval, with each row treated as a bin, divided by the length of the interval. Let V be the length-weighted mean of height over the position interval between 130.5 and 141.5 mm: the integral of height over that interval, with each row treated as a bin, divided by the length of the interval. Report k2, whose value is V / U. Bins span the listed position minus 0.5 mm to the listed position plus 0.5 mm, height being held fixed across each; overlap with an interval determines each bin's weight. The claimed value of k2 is 1.02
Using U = 269.9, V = 275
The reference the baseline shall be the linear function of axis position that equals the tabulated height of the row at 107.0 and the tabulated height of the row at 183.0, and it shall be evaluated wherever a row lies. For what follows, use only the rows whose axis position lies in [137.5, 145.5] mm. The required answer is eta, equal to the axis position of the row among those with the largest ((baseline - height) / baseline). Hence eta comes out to 145.0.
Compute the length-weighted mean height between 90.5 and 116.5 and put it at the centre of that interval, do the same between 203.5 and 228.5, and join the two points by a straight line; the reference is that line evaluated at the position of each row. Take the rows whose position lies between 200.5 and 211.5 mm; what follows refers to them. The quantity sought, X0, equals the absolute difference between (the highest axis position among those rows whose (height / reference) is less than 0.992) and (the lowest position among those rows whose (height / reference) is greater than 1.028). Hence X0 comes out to 9 mm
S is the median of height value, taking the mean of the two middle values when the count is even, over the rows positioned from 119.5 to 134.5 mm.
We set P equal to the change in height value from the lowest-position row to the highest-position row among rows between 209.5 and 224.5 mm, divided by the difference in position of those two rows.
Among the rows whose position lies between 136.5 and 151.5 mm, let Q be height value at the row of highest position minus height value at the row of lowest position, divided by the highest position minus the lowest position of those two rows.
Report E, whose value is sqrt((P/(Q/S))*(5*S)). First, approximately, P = -0.4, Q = -1.4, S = 270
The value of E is 302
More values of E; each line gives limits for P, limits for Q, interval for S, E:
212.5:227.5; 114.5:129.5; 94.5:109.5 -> 622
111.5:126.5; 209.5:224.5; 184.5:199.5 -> 839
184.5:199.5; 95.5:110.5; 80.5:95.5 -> 450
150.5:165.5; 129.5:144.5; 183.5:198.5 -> 894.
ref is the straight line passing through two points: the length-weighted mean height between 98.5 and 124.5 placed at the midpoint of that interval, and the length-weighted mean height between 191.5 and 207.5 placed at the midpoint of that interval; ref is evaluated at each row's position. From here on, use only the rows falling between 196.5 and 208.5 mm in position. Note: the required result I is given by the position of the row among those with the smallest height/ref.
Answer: 208.0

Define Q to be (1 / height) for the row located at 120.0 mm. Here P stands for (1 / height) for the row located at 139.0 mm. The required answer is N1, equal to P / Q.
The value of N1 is 0.94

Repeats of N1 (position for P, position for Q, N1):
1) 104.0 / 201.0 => 0.88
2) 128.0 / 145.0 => 0.96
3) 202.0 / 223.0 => 0.94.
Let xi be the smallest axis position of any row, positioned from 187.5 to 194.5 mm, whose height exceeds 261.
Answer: 190.0 mm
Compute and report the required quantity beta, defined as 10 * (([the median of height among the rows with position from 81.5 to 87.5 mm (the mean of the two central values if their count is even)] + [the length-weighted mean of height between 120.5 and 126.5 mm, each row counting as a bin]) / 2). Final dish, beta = 2580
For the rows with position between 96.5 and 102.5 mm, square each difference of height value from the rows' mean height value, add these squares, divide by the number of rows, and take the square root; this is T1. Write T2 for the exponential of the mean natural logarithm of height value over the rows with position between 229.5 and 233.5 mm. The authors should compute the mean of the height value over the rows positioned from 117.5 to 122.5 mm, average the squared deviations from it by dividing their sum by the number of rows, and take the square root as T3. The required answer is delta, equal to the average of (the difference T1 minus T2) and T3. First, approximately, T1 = 6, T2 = 215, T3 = 4.5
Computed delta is -102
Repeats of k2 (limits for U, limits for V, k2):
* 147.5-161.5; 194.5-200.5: 1.01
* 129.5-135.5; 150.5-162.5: 0.93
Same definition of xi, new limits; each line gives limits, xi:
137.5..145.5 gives 138.0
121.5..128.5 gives 122.0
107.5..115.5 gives 108.0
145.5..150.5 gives 146.0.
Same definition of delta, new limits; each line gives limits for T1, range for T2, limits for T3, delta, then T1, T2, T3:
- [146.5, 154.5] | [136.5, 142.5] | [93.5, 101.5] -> -135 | 4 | 277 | 3.4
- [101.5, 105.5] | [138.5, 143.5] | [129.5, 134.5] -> -137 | 1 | 277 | 2.6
